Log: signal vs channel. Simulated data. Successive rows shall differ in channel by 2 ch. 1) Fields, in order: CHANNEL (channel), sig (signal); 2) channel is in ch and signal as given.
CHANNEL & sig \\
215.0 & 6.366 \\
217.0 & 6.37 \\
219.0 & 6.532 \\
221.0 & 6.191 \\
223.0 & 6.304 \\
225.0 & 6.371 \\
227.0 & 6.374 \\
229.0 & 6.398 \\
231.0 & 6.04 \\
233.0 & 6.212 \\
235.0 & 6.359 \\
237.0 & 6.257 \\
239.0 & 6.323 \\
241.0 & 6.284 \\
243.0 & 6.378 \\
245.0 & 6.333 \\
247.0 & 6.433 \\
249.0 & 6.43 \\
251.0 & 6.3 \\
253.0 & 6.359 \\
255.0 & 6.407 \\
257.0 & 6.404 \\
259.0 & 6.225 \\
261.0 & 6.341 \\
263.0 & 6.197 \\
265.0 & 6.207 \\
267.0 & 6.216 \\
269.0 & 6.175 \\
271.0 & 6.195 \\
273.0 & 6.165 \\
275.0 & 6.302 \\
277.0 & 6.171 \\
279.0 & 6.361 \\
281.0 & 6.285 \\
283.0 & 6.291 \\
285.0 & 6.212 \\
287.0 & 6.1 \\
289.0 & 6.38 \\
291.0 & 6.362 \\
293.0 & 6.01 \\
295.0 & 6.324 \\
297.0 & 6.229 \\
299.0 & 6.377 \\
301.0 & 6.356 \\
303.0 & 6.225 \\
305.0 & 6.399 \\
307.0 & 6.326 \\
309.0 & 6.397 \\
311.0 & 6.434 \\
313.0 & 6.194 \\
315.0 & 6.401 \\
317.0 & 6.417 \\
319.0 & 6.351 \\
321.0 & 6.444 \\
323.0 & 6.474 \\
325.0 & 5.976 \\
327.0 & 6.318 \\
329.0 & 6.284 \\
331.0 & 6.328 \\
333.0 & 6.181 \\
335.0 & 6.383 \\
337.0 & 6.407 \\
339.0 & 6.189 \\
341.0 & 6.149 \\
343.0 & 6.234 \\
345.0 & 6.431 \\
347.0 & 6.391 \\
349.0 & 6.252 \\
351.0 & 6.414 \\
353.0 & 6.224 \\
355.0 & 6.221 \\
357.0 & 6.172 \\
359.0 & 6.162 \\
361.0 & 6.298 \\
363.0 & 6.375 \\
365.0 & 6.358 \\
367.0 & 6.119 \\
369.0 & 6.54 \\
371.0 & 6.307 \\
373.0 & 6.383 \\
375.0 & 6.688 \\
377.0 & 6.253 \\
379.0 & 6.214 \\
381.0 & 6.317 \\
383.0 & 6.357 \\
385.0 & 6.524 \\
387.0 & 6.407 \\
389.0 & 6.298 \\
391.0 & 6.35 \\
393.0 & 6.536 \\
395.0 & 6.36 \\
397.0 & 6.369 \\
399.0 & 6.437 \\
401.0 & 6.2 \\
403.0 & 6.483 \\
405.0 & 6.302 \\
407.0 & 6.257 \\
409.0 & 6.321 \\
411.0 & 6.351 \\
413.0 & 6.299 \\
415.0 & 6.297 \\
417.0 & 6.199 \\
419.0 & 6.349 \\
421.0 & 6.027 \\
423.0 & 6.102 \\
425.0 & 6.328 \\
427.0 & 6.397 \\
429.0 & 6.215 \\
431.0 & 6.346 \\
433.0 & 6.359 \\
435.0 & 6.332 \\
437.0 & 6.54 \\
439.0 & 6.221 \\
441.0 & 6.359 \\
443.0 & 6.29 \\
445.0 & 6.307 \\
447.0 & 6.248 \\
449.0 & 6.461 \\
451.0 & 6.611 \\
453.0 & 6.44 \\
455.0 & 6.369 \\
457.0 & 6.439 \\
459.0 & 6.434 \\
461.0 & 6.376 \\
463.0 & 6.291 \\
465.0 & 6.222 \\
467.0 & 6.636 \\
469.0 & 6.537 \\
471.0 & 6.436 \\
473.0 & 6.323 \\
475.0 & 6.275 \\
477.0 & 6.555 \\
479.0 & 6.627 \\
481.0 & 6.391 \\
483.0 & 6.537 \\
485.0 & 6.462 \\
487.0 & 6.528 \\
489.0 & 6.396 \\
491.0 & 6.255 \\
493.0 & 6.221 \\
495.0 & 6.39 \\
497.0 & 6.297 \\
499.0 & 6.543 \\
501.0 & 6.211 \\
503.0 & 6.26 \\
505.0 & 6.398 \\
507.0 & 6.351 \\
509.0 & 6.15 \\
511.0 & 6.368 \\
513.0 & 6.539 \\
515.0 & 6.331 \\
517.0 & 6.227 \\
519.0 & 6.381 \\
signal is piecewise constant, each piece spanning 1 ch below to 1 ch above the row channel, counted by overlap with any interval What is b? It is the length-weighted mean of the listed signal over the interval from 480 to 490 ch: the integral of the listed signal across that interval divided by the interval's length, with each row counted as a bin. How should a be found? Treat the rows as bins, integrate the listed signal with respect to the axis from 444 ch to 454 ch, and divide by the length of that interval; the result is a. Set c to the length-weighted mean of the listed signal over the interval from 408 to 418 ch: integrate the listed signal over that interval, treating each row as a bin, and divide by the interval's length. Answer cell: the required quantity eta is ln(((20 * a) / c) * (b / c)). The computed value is 3.04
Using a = 6.41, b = 6.46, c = 6.29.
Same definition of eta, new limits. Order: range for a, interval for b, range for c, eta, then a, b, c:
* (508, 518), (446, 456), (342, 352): 3.01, 6.32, 6.43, 6.34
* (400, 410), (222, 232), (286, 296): 3.02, 6.31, 6.30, 6.24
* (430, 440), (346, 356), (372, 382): 2.98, 6.36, 6.30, 6.37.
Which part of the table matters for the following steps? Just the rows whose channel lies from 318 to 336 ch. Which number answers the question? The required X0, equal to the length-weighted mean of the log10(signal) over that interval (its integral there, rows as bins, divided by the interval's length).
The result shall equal 0.800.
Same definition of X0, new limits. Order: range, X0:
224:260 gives 0.801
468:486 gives 0.810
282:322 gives 0.800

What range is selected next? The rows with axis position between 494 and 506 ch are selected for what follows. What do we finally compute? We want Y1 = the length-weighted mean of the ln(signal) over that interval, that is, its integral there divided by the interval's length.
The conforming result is 1.85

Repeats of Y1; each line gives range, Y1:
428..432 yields 1.84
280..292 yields 1.84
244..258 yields 1.85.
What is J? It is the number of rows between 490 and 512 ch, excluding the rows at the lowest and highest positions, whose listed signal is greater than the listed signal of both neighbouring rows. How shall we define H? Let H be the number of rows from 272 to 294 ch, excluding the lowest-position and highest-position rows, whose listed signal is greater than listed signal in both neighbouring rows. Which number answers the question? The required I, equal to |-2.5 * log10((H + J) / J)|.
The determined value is 0.9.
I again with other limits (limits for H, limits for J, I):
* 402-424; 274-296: 0.6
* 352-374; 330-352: 0.8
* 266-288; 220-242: 0.9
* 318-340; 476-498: 0.8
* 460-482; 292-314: 0.4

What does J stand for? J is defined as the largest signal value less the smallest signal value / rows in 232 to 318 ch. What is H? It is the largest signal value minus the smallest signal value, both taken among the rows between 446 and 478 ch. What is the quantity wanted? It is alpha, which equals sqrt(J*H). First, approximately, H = 0.414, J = 0.42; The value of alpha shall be 0.42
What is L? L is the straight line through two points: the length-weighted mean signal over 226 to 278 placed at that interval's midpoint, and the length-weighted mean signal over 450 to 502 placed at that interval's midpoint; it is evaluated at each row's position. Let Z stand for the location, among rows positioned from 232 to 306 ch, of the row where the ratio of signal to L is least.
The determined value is 293.0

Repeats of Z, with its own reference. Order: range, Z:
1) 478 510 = 509.0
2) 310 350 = 325.0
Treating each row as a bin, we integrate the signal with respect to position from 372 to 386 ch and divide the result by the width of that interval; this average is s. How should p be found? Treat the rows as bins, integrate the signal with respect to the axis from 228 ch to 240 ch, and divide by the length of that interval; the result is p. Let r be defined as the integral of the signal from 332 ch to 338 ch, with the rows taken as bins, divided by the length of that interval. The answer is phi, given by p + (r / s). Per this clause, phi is 7.25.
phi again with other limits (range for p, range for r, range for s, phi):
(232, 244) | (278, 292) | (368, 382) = 7.29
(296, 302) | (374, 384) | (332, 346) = 7.33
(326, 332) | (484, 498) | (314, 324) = 7.30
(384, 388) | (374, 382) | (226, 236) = 7.48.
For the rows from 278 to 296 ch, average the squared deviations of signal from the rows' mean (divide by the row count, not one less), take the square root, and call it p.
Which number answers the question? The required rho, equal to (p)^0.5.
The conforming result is 0.347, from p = 0.12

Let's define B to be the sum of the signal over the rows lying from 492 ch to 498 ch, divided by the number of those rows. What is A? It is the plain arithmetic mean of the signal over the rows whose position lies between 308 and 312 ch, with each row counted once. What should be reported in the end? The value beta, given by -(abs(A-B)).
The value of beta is -0.11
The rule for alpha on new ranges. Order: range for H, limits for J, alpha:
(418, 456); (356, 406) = 0.58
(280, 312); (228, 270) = 0.41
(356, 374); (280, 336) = 0.46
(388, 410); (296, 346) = 0.41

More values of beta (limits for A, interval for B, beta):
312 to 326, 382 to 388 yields -0.11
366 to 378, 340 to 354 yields -0.08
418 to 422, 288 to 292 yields -0.18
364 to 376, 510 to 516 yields -0.01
